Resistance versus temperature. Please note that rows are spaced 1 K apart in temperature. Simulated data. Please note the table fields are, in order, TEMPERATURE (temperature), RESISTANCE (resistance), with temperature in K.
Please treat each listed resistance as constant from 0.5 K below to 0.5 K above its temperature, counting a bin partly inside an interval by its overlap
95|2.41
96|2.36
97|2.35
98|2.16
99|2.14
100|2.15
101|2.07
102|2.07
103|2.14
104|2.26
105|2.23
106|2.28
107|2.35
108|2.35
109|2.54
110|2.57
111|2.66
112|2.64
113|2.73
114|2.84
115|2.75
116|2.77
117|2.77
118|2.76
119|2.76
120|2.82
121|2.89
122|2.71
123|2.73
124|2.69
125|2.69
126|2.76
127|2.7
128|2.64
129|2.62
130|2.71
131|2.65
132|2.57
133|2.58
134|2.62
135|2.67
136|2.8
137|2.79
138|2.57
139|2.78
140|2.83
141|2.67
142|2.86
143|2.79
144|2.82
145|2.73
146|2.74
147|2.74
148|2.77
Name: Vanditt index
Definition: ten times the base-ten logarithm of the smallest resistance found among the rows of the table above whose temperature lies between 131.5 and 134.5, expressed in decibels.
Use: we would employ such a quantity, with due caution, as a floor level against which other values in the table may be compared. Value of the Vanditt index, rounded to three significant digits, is 4.10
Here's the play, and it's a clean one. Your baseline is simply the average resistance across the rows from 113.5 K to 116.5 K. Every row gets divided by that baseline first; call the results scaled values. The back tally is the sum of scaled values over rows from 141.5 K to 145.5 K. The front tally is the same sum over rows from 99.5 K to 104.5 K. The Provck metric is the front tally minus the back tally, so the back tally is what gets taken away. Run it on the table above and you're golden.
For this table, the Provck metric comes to -0.18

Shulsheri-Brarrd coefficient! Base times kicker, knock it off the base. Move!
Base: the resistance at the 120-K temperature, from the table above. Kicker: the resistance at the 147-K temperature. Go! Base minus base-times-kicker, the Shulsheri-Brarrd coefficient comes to -4.9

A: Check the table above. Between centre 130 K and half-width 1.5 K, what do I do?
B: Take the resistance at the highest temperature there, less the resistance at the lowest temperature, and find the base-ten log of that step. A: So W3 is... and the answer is -1.52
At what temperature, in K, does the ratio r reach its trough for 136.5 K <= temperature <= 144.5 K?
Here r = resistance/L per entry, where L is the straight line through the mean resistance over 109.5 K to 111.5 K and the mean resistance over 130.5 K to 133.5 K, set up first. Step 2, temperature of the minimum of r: 138 K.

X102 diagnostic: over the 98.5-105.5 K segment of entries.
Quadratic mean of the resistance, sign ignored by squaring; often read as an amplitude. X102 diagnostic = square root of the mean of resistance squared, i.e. 2.15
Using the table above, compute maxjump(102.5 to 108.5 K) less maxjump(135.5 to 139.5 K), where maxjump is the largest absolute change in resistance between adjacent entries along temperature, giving -0.10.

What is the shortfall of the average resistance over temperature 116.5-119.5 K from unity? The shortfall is -1.76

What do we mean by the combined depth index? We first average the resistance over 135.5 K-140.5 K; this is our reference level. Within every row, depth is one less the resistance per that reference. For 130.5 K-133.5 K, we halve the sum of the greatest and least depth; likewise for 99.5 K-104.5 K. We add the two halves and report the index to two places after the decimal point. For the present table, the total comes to 0.27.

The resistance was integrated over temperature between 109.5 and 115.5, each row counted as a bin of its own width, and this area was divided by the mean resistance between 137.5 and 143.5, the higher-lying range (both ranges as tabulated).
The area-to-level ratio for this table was 5.9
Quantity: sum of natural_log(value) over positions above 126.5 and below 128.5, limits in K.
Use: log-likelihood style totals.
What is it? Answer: 2.0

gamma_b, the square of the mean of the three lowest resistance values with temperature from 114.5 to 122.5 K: 7.5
